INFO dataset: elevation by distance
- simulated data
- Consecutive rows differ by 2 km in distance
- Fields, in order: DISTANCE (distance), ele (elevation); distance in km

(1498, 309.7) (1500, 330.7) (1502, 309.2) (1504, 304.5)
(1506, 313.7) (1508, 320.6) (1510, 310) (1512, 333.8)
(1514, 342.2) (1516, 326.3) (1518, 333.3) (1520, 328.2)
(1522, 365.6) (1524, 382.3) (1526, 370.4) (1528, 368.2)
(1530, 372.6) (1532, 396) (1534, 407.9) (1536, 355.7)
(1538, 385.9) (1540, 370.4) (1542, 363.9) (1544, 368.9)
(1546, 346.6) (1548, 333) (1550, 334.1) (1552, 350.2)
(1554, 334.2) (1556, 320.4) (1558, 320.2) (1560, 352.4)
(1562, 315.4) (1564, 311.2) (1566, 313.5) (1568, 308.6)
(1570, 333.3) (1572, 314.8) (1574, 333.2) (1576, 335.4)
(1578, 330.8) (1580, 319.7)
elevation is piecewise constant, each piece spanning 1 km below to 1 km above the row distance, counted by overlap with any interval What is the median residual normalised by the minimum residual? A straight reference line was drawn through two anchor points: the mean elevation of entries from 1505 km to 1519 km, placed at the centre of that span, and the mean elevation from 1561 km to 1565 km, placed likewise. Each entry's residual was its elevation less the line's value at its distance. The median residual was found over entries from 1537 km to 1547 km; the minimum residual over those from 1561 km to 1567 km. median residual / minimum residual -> -27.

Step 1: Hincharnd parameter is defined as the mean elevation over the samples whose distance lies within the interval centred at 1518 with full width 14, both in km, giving 345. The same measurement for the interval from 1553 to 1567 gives 324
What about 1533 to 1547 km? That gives 371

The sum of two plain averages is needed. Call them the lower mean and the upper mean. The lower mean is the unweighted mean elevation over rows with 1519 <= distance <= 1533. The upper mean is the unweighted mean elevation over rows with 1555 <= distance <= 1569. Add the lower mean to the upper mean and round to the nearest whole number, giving 689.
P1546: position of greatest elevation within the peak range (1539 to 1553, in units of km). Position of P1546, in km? 1540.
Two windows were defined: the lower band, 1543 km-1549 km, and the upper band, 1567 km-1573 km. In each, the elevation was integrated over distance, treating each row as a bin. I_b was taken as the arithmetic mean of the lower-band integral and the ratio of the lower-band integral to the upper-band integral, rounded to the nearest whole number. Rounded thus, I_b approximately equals 1049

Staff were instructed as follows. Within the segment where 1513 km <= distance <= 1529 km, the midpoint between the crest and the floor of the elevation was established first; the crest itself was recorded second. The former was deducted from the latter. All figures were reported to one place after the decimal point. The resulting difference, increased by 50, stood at 78.0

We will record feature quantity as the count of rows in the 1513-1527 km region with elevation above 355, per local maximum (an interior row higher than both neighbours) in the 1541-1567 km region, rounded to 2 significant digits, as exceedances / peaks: 1.0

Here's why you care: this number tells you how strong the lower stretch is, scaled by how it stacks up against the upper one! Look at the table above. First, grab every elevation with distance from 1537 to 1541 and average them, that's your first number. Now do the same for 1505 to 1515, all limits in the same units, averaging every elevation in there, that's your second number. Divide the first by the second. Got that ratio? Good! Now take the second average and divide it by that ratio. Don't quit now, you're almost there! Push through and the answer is 278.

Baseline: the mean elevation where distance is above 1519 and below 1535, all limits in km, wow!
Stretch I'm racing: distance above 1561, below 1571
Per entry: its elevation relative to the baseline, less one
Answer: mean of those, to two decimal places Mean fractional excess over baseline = -0.15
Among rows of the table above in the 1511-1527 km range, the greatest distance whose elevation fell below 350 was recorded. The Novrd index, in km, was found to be 1520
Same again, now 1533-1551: 1550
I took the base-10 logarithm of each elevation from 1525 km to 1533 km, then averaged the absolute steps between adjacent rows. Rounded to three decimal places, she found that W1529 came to 0.011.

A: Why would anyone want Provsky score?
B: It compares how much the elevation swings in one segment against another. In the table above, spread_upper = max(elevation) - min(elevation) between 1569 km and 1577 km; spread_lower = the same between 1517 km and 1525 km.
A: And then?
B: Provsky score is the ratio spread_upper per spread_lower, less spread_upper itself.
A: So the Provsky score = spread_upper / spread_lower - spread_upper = -20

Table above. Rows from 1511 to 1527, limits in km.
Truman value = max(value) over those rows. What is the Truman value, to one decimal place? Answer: 382.3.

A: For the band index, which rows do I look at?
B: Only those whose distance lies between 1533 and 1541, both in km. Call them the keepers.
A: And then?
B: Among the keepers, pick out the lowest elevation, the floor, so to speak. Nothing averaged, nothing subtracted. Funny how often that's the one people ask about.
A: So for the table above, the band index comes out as 355.7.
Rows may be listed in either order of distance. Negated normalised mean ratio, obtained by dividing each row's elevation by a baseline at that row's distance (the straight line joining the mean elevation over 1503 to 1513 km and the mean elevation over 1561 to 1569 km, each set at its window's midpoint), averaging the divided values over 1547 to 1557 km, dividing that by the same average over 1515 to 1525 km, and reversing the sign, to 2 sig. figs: -0.97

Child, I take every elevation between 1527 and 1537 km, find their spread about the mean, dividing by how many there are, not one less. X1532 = 19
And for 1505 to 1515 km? 12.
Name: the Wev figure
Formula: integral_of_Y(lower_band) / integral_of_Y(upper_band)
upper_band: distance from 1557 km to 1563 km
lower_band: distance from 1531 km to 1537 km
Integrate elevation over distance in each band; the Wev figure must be 1.17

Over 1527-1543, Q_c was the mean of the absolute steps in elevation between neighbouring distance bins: 20.6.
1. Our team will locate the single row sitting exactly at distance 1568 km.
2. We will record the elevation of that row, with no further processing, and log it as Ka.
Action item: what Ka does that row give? 308.6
